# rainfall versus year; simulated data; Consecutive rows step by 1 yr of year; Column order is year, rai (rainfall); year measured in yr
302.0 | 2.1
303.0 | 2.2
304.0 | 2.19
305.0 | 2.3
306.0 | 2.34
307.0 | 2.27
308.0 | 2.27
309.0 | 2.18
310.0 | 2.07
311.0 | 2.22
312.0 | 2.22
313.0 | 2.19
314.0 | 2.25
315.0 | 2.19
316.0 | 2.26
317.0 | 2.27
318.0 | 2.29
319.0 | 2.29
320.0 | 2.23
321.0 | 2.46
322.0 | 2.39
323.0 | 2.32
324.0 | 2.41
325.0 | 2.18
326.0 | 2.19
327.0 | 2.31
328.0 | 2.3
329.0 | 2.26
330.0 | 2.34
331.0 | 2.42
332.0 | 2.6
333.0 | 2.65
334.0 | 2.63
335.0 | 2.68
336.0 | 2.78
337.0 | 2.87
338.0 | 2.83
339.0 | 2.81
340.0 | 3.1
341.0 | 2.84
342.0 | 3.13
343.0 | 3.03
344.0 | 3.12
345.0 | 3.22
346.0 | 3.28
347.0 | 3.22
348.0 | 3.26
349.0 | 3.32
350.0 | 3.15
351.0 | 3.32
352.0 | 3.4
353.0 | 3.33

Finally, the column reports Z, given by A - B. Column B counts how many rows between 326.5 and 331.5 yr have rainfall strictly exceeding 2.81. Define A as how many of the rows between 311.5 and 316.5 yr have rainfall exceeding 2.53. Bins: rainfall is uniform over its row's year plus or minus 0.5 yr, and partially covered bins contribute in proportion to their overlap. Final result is 0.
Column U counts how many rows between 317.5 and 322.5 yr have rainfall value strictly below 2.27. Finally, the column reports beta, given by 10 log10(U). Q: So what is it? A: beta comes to 0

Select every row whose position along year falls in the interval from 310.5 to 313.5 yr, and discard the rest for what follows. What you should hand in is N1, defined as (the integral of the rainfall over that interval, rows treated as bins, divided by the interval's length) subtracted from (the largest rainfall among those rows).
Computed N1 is 0.01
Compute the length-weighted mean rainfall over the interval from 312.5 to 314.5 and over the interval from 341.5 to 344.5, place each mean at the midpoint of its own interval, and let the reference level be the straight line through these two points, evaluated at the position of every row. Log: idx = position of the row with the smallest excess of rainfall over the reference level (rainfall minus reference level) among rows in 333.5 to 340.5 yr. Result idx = 334.0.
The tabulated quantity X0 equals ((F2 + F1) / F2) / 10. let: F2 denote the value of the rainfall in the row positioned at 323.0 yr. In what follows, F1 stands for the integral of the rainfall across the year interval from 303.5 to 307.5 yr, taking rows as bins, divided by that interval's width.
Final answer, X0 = 0.198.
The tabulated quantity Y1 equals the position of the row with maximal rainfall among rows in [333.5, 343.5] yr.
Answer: 342.0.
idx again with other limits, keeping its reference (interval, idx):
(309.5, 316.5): 315.0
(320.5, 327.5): 326.0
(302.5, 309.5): 309.0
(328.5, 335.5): 329.0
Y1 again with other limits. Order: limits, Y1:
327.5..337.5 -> 337.0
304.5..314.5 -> 306.0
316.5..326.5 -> 321.0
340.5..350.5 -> 349.0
